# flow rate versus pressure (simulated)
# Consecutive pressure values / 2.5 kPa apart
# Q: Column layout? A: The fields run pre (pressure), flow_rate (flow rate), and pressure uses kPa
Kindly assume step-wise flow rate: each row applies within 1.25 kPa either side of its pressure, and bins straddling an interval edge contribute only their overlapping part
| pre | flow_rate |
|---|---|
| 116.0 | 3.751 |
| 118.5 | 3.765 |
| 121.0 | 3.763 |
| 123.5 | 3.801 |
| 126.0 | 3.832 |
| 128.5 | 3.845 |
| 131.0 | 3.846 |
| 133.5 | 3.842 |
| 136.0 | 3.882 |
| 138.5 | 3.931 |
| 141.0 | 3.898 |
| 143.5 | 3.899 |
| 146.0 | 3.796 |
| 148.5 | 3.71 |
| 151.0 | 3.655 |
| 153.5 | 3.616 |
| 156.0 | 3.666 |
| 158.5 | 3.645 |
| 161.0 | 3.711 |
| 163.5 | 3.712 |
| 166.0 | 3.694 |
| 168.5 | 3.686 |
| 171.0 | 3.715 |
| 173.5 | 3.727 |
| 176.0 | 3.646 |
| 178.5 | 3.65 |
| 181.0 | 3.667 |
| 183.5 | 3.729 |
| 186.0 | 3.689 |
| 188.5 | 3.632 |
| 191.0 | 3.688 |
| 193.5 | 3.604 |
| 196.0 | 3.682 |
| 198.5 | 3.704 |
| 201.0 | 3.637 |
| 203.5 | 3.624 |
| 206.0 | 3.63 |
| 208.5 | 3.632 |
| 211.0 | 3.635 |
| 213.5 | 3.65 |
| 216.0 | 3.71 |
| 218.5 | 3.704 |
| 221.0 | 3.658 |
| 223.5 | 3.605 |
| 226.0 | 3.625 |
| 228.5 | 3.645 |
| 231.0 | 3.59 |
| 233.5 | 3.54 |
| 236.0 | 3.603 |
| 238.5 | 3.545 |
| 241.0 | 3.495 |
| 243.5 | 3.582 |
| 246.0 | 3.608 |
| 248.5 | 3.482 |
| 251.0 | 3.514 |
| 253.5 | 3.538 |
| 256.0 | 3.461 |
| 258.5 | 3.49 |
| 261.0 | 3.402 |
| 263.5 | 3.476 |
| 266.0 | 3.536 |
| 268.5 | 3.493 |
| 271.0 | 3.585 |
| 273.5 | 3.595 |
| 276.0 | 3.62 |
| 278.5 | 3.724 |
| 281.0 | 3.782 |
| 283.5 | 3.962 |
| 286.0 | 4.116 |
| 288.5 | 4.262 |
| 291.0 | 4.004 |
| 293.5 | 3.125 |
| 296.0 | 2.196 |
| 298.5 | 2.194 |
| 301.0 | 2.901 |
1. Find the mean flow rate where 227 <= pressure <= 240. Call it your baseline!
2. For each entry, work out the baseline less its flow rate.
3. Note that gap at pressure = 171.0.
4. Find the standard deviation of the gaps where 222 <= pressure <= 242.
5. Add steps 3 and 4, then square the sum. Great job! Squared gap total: 0.007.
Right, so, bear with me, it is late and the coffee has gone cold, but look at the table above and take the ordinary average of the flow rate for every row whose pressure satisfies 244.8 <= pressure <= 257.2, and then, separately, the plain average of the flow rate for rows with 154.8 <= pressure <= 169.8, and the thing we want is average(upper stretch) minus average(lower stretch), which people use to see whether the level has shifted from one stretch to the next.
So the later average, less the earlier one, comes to -0.17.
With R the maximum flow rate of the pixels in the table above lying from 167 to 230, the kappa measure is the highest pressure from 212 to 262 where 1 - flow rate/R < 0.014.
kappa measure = 218.5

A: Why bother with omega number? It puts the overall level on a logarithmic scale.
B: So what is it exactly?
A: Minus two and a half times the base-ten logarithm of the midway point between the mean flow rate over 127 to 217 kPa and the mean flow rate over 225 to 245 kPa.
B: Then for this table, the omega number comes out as -1.40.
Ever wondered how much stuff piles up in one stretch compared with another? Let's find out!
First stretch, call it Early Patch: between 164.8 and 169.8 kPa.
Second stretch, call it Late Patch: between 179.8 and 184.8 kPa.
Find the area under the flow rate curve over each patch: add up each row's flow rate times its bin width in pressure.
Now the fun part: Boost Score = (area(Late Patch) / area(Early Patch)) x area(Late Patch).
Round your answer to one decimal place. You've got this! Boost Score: 18.5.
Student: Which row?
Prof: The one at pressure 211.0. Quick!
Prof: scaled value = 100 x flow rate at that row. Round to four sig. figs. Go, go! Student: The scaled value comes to 363.5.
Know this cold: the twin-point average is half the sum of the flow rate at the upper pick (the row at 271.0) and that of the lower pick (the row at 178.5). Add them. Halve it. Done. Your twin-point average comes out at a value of 3.62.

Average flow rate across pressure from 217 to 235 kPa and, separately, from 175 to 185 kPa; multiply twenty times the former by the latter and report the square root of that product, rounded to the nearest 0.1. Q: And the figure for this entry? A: 16.3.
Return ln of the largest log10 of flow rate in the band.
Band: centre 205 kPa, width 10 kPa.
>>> -0.58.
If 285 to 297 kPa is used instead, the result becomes -0.46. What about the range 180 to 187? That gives -0.56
